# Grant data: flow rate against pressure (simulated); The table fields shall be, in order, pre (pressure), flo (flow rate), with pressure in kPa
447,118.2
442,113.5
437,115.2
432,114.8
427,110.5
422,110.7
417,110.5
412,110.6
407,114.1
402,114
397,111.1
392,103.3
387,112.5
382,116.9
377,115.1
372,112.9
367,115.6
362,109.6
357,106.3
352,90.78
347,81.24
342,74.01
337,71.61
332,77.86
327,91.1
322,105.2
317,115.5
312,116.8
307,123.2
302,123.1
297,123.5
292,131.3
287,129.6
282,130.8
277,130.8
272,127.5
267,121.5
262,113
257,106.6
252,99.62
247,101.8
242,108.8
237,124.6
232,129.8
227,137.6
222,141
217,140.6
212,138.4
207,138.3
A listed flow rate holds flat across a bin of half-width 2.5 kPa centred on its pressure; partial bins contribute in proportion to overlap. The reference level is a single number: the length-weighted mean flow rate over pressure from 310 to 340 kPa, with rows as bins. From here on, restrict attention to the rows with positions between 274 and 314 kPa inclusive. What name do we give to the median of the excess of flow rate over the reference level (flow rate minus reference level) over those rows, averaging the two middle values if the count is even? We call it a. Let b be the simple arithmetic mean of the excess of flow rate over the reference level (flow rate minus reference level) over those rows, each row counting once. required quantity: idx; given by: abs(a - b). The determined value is 0.41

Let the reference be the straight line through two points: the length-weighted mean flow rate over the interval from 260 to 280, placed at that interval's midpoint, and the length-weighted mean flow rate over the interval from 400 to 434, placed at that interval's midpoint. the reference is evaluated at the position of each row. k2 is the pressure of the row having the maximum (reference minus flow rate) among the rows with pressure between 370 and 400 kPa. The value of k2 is 392 kPa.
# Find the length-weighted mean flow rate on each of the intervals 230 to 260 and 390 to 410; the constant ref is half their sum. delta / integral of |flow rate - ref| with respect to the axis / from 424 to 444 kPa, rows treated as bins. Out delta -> 52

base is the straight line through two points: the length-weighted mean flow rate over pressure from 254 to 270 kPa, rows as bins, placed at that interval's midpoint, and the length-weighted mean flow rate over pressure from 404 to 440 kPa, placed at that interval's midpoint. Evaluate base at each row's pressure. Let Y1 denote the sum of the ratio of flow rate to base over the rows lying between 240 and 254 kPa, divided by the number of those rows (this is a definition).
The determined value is 0.91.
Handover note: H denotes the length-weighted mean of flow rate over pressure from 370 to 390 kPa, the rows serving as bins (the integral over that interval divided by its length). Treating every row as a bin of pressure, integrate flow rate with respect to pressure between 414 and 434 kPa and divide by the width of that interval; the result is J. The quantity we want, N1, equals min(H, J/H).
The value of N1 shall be 0.98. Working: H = 114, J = 112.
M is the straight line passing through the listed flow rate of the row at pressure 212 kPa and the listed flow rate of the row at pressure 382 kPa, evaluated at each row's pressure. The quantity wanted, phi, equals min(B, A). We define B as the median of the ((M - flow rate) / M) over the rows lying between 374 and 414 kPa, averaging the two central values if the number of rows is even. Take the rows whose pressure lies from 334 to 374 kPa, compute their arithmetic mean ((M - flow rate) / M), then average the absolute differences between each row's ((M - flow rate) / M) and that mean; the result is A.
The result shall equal 0.021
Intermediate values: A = 0.14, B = 0.021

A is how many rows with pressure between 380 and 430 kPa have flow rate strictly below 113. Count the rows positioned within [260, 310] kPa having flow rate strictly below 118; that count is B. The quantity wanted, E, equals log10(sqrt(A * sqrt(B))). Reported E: 0.42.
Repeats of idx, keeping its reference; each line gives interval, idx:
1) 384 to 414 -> 0.87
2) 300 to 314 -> 2.07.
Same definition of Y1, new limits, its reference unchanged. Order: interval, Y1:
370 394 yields 0.99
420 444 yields 1.01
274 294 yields 1.15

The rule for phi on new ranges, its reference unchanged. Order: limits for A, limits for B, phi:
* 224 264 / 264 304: 0.010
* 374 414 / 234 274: 0.023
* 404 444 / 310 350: 0.024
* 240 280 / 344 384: 0.063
